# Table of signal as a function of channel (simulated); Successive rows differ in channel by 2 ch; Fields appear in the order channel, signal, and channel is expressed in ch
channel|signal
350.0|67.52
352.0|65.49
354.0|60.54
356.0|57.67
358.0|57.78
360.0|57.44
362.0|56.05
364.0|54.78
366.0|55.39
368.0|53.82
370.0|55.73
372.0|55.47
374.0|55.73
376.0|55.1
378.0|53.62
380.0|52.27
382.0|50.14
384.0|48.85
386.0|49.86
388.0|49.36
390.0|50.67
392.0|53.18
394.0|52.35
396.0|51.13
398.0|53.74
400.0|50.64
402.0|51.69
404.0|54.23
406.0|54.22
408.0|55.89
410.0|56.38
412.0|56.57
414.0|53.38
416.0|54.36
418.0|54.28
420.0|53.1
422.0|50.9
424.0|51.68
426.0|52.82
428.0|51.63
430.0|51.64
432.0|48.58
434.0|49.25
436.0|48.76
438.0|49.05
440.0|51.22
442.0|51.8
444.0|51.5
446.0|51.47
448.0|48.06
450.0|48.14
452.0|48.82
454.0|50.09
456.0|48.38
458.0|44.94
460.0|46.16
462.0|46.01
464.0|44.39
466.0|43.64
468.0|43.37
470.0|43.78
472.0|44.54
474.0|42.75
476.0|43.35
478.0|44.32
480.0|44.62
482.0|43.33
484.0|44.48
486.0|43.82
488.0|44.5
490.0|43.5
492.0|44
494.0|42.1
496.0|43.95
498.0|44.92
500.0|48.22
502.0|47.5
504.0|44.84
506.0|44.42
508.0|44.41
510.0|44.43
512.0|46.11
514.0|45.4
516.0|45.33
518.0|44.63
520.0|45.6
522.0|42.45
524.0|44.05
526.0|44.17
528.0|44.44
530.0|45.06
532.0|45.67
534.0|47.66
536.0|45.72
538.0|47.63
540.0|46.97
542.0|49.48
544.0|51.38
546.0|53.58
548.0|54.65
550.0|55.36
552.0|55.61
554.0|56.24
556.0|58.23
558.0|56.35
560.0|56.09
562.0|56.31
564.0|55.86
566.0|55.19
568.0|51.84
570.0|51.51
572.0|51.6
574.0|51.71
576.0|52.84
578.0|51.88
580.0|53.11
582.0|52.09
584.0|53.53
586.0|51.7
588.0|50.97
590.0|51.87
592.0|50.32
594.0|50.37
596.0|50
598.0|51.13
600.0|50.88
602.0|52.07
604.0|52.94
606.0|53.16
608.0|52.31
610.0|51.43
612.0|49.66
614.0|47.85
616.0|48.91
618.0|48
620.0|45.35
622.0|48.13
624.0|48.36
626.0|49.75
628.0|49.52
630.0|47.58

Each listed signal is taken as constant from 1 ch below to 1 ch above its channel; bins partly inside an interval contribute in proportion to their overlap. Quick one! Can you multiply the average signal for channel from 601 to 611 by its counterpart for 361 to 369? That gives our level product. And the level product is 2882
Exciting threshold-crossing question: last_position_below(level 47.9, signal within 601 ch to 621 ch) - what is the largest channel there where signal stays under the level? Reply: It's 620.0 ch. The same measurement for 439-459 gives 458.0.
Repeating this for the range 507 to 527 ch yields 526.0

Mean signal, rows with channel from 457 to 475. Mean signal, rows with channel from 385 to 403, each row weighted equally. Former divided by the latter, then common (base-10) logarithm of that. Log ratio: -0.064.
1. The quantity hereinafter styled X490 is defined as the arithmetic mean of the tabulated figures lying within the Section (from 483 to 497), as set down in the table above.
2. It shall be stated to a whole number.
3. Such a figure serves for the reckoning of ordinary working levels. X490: 44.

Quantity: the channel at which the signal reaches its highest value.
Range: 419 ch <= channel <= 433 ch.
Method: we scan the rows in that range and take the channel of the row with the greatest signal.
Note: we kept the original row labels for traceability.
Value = 420.0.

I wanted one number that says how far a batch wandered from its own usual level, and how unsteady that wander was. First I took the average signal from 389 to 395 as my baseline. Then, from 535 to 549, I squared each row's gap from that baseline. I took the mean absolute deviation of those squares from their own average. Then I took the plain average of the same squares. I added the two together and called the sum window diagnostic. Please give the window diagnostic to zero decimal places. 27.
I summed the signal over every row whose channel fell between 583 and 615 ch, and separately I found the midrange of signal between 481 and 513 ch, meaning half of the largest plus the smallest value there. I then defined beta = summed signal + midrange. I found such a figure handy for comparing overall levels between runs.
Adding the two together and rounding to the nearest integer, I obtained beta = 865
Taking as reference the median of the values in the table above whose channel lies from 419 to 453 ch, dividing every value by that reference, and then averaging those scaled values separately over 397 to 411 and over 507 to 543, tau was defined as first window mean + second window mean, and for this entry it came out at 1.94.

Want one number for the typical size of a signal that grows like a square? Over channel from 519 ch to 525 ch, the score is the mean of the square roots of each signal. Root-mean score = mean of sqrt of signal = 6.64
